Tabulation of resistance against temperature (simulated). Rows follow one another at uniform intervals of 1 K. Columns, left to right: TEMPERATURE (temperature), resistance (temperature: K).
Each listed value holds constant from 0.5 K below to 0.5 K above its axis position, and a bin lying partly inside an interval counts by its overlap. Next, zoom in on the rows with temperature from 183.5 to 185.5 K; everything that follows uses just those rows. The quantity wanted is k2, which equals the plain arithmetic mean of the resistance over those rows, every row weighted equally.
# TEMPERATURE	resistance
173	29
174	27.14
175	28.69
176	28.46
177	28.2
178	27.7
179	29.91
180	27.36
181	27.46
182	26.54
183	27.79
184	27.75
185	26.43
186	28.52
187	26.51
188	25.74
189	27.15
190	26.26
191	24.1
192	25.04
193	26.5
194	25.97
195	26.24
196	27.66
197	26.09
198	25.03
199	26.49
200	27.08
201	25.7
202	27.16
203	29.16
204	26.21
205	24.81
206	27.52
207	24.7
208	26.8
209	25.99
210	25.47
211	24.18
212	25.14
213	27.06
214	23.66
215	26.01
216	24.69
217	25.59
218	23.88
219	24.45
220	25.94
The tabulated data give 27.1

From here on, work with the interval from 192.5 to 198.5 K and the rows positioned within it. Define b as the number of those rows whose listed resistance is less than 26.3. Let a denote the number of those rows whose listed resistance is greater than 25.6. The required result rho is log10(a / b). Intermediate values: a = 5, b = 4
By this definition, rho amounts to 0.1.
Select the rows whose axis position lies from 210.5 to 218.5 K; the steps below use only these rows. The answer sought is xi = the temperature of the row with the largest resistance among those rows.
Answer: 213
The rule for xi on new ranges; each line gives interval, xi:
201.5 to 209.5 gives 203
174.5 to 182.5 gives 179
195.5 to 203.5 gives 203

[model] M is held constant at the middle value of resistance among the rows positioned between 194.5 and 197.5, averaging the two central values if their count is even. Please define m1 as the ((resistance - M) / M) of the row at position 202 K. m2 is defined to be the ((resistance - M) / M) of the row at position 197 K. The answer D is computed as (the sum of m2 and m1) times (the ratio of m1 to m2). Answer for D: -0.18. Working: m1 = 0.035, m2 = -0.006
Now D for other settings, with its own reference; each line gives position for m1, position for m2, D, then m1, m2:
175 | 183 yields 0.24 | 0.093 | 0.059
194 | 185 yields 0.00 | -0.010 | 0.007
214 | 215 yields -1.20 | -0.098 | -0.009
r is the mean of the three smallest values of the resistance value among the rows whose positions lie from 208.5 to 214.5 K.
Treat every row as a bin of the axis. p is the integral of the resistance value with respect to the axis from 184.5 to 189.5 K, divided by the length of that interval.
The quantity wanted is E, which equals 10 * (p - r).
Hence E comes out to 25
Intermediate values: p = 26.9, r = 24.3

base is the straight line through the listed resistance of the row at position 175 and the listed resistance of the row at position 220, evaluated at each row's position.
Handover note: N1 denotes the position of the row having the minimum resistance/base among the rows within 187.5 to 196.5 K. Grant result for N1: 191 K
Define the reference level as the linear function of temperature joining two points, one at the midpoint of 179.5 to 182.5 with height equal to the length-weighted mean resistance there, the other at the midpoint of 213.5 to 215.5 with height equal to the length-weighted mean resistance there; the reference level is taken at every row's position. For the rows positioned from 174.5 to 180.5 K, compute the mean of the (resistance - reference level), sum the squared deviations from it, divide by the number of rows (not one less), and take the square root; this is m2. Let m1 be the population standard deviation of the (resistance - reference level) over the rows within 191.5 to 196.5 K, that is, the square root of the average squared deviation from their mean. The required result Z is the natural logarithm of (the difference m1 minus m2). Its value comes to -2.1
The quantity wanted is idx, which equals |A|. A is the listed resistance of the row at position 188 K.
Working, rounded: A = 25.74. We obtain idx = 25.7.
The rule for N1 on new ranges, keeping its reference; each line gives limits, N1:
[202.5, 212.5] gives 211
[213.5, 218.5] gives 214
